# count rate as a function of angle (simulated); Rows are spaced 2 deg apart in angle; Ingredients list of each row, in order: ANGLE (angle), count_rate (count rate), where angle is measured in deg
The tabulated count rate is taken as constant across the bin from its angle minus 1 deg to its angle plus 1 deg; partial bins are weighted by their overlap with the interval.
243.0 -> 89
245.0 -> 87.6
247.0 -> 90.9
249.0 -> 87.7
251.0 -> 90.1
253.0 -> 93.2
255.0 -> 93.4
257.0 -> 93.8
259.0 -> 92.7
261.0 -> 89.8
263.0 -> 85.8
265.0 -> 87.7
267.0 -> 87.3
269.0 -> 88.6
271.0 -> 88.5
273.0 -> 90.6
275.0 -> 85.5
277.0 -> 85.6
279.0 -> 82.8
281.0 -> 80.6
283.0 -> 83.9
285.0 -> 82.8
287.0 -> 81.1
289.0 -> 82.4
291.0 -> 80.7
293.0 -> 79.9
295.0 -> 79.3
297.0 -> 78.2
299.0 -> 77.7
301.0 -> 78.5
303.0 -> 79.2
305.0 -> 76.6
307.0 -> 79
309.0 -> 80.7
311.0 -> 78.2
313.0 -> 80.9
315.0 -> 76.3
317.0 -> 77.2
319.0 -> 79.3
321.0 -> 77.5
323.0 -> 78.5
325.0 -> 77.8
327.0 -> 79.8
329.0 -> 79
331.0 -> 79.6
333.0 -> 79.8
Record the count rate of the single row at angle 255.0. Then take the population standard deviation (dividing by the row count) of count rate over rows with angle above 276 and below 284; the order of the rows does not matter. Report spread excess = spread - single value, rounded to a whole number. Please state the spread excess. -92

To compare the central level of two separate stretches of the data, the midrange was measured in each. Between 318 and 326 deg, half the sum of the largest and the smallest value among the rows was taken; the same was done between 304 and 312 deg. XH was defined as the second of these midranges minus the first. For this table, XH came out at 0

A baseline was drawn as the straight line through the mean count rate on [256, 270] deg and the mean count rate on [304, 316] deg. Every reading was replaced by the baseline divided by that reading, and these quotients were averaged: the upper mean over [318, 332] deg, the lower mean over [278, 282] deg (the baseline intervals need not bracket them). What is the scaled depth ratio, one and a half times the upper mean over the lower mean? 1.37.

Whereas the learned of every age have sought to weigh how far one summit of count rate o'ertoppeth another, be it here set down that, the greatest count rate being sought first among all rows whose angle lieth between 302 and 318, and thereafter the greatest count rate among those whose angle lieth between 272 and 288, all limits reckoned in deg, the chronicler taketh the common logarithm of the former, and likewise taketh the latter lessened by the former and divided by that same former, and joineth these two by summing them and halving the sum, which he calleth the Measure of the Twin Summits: 1.01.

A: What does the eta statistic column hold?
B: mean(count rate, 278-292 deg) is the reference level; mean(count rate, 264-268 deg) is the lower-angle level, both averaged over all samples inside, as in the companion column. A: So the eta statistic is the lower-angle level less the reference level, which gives 5.5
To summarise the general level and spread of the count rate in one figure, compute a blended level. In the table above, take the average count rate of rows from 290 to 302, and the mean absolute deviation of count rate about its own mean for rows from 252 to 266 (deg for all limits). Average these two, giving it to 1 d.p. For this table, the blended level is 40.9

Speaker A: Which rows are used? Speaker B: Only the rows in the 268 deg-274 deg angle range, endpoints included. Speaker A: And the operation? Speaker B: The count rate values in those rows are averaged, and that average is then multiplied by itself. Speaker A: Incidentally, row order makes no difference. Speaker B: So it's 7963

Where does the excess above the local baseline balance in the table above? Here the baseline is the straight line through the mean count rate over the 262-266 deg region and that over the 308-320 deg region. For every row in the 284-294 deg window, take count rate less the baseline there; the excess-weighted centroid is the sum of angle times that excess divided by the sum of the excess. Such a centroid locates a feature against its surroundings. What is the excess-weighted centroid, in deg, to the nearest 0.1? 289.9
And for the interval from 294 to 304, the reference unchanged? 298.5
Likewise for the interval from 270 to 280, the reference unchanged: 271.7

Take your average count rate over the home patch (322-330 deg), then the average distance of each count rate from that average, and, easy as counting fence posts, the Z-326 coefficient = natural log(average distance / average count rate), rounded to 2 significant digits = -4.8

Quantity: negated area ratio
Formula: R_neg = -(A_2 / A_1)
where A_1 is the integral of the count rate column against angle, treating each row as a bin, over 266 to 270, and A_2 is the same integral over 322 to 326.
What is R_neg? -0.889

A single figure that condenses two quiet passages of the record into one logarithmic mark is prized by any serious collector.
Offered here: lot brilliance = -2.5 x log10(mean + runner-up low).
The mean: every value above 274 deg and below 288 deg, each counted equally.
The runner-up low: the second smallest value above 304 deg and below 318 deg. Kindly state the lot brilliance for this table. -5.51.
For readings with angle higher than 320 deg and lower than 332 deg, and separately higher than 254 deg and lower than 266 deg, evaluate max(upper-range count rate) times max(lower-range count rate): 7485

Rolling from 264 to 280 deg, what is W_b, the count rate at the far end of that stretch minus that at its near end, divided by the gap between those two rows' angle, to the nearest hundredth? -0.35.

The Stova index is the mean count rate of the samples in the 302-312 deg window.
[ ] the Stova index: 79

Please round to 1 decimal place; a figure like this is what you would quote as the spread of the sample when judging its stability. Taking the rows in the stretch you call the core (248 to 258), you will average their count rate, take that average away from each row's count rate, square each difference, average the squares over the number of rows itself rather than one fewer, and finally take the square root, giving 2.4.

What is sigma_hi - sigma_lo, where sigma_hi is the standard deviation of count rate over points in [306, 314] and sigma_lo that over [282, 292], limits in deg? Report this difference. 0.0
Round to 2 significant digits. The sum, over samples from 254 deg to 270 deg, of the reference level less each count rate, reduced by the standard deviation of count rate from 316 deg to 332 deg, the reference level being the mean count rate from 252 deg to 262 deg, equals 21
